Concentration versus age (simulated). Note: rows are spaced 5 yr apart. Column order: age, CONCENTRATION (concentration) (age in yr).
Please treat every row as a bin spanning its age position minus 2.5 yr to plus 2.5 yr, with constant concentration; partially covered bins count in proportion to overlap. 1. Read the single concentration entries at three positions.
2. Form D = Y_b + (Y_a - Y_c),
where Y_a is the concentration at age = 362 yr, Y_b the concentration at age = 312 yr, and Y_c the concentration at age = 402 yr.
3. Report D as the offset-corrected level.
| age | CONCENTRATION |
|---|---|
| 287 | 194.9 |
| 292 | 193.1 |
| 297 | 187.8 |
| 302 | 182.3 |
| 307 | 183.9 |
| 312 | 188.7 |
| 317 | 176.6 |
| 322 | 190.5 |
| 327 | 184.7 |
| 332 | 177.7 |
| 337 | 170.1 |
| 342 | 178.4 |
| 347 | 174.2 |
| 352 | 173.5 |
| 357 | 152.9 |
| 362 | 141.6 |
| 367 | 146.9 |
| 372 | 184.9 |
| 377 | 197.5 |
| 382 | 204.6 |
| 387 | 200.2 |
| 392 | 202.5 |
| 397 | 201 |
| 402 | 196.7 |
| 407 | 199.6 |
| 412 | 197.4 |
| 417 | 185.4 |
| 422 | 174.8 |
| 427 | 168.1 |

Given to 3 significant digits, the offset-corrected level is 134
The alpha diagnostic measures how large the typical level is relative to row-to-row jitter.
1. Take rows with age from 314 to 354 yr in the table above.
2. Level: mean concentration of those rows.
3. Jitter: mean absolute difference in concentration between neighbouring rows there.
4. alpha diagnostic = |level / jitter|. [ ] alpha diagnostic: 26.3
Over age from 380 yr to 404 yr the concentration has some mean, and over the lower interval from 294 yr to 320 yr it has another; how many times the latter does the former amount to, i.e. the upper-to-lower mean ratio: 1.09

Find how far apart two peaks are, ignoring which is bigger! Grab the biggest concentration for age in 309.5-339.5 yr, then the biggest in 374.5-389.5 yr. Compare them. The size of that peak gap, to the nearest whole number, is 14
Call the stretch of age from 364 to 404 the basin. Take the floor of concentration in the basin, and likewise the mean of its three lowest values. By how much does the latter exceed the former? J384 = 29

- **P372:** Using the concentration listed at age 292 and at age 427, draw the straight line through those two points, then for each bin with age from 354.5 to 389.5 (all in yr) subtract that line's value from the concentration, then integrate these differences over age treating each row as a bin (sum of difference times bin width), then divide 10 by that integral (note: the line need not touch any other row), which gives -0.10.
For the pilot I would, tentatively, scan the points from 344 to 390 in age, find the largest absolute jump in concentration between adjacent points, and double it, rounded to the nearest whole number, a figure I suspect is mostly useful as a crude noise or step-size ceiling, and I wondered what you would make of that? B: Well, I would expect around 76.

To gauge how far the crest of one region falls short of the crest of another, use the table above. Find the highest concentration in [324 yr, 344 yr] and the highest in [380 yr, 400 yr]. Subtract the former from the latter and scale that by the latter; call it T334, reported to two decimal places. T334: 0.10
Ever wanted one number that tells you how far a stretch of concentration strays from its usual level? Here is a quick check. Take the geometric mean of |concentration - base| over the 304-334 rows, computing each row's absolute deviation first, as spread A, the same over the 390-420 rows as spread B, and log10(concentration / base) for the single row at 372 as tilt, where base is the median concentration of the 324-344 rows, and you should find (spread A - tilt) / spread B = 0.207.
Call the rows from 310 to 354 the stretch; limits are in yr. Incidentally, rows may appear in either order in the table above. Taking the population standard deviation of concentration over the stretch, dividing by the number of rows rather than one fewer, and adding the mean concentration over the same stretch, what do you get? 186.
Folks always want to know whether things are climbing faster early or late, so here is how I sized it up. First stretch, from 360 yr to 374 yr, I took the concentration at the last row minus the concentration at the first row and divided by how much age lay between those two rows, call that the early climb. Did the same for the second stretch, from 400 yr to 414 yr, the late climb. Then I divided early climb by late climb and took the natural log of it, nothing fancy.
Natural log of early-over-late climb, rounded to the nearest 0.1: 4.1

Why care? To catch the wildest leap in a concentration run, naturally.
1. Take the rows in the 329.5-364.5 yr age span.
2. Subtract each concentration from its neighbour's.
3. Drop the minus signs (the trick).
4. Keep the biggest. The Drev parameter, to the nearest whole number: 21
